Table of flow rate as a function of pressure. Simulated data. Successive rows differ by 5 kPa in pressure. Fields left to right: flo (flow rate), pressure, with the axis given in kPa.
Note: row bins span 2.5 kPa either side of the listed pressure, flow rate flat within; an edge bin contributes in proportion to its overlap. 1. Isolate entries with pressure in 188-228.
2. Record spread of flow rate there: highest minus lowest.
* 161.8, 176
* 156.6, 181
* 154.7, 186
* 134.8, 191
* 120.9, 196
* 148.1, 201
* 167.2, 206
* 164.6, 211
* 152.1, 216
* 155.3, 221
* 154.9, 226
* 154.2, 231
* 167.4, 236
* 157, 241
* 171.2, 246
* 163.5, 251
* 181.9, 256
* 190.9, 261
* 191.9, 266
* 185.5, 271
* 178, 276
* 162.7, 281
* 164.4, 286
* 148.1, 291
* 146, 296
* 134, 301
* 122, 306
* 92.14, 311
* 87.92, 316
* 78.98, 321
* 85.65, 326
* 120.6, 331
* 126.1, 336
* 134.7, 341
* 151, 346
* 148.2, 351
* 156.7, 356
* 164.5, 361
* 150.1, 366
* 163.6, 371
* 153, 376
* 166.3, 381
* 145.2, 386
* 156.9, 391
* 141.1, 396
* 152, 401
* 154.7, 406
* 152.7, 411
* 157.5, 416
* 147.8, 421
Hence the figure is 46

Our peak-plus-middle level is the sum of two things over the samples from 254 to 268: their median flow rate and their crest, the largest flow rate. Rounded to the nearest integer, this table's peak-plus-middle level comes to 383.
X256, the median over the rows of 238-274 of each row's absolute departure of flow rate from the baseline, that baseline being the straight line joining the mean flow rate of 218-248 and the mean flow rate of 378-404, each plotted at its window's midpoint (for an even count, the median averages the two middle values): 23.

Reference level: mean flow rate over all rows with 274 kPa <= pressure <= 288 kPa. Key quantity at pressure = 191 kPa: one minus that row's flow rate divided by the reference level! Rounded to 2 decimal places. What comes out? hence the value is 0.20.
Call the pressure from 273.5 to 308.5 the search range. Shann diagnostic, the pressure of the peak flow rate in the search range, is 276 kPa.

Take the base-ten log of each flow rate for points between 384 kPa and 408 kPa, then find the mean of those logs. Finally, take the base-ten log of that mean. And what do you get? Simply 0.338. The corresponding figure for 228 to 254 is 0.345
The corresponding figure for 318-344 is 0.307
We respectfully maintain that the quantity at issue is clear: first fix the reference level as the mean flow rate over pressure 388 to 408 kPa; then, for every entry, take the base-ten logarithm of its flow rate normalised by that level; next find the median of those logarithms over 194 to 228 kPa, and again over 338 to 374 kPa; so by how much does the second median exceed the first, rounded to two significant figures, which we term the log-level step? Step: -0.011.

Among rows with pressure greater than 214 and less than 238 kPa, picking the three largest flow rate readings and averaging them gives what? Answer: 159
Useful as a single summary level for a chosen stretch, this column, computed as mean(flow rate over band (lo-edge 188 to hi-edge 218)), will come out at 148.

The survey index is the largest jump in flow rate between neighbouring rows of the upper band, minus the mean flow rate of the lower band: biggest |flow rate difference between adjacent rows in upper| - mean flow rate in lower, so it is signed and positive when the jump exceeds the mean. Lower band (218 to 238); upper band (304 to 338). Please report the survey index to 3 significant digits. -123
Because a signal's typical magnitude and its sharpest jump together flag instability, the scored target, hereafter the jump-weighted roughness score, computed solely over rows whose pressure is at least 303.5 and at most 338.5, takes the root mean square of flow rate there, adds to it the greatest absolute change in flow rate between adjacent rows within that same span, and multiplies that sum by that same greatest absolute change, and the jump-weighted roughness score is 4842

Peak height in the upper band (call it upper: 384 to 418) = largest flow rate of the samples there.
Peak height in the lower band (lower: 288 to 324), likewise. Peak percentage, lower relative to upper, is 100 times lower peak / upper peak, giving 94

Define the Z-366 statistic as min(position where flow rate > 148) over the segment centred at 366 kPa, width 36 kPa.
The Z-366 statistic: 351 kPa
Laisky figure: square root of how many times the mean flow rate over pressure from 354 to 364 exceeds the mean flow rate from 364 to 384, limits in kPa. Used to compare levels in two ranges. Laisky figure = 1.007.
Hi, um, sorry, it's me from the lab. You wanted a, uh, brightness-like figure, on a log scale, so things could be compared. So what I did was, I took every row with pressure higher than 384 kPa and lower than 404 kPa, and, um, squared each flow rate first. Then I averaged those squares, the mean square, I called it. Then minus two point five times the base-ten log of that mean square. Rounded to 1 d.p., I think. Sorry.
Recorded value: -10.9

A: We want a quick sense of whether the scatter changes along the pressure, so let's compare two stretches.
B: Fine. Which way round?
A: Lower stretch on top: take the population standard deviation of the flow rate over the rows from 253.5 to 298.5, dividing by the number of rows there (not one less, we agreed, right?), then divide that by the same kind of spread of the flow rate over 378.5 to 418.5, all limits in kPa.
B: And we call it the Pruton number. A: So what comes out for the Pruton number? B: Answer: 2.3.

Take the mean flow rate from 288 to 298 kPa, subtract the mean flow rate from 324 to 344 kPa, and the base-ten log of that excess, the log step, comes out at 1.5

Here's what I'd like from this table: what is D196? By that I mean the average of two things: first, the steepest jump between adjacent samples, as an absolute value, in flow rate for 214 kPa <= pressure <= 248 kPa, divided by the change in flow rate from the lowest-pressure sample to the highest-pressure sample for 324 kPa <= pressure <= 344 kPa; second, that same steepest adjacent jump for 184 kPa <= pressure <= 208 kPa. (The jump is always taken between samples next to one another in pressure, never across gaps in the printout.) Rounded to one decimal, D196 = 13.7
